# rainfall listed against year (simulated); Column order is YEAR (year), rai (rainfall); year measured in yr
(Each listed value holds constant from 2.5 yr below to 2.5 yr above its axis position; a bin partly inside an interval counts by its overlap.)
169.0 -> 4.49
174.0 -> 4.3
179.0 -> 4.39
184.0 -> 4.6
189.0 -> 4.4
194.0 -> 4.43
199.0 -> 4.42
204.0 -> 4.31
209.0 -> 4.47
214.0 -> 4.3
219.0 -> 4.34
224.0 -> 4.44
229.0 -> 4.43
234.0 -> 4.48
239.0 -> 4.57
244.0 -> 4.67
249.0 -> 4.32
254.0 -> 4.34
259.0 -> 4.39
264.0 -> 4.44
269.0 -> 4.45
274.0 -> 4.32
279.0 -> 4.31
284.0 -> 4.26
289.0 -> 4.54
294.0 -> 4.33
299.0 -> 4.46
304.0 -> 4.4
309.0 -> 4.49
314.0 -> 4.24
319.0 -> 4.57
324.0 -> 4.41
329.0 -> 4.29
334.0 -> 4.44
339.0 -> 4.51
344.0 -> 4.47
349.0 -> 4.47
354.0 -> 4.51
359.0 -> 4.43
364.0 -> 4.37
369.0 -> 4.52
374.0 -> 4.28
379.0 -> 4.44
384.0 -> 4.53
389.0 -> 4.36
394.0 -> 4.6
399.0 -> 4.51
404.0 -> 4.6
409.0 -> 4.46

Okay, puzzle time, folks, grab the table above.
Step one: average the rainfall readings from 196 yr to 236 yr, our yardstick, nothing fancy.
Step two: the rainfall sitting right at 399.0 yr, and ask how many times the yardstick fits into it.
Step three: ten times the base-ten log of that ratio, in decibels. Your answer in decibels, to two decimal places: 0.11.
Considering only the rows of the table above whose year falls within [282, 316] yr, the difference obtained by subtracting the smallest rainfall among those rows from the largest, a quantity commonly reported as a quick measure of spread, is 0.30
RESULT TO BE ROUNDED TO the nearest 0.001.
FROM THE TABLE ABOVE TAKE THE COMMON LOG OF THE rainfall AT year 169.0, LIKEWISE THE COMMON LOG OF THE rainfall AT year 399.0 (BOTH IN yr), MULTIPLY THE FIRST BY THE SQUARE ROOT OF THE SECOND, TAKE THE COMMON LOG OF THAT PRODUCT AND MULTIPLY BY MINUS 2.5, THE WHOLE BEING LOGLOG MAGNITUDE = 0.694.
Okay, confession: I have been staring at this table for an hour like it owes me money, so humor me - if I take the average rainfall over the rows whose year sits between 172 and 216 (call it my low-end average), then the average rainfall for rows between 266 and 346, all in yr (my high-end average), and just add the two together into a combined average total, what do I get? 8.81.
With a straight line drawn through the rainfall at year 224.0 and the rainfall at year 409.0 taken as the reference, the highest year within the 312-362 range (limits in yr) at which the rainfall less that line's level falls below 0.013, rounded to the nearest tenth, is 359.0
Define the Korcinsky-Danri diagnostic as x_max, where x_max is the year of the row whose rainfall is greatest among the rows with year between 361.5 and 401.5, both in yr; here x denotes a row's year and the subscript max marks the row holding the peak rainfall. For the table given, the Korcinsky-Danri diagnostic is 394.0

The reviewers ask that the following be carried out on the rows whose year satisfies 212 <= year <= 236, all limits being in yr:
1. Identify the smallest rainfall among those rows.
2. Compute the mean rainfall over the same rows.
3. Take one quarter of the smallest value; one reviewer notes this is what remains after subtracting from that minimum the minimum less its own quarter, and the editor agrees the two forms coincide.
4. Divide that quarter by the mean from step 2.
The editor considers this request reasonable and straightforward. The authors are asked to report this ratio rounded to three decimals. 0.244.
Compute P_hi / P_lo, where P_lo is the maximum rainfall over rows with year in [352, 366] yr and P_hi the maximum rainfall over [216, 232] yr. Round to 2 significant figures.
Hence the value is 0.98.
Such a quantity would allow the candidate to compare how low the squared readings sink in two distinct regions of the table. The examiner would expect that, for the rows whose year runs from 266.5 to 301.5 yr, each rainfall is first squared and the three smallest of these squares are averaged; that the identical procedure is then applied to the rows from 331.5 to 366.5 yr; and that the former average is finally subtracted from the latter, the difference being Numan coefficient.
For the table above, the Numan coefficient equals 1.02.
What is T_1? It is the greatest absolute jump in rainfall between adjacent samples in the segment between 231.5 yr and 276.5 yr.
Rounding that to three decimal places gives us 0.350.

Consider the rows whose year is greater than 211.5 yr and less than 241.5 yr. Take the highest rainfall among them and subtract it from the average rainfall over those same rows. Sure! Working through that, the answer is -0.143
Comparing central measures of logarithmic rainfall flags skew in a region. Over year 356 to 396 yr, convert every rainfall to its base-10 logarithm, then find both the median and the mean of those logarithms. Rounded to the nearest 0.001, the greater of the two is 0.647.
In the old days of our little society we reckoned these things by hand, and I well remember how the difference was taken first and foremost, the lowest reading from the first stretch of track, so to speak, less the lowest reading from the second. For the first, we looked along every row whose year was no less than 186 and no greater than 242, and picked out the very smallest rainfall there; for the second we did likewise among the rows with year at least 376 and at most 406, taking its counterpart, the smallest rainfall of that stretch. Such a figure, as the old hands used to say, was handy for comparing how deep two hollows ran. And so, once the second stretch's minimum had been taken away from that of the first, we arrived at -0.06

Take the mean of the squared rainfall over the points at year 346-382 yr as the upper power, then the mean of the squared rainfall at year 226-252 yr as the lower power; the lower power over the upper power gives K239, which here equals 1.03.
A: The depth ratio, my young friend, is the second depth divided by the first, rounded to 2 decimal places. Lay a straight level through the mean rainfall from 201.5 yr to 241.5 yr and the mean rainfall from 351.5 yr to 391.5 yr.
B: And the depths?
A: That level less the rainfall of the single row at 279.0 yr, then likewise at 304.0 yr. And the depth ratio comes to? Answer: 0.22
